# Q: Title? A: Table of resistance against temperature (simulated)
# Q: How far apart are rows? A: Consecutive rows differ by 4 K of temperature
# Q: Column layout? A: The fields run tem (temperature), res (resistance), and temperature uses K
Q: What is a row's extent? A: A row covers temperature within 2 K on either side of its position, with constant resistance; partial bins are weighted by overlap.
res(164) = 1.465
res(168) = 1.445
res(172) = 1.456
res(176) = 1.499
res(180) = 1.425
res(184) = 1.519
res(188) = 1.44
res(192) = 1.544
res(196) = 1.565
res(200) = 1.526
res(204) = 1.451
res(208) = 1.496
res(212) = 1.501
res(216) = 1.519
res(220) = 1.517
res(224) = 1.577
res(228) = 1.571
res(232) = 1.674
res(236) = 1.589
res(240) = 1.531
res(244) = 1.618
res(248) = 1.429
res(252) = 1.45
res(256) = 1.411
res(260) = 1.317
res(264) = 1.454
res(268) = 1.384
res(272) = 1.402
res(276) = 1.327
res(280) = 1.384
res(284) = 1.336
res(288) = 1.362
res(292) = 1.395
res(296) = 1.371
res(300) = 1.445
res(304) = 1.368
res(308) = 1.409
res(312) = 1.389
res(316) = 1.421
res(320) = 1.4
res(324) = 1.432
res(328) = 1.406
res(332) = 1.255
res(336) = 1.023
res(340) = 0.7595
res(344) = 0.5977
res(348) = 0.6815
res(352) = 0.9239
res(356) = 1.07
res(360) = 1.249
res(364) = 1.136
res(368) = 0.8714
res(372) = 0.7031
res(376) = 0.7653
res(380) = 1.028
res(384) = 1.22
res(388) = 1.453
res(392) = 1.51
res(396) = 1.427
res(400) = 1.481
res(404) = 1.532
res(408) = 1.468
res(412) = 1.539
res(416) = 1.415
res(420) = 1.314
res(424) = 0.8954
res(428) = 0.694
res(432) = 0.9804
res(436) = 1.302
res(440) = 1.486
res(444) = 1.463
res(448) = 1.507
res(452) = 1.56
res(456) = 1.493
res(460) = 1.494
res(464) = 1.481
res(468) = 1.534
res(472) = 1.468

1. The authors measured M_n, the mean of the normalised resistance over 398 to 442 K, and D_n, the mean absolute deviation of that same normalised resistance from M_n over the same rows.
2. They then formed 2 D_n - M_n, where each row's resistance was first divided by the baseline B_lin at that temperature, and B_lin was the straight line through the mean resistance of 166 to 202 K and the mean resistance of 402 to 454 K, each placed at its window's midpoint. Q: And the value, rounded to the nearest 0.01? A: -0.62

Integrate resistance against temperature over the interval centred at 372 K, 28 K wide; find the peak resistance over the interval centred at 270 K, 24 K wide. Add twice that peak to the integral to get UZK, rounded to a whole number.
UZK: 31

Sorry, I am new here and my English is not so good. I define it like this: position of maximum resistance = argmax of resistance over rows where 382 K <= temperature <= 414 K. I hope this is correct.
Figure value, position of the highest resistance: 412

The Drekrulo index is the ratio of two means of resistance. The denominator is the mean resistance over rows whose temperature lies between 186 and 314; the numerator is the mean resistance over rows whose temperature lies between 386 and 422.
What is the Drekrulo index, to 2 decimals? 1.00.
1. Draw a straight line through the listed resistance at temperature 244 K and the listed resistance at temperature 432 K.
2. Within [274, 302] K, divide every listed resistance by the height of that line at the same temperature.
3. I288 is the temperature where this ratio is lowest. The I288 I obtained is 276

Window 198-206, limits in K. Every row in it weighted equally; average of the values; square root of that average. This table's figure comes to 1.220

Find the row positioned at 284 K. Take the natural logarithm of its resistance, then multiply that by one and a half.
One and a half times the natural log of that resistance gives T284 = 0.43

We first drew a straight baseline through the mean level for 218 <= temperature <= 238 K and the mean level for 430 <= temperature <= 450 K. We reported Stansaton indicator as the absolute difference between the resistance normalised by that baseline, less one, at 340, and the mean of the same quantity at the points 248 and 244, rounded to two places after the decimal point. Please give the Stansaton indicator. 0.45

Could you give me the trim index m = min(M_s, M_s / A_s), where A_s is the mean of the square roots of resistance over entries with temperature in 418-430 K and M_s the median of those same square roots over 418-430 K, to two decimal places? 0.95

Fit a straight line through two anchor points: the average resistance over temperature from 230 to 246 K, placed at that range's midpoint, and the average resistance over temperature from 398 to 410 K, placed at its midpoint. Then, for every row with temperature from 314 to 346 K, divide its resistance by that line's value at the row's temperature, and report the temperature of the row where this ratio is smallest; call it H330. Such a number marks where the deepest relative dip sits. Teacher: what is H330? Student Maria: 344 K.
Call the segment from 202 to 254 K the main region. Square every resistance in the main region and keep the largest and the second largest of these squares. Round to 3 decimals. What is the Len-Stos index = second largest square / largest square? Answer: 0.934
